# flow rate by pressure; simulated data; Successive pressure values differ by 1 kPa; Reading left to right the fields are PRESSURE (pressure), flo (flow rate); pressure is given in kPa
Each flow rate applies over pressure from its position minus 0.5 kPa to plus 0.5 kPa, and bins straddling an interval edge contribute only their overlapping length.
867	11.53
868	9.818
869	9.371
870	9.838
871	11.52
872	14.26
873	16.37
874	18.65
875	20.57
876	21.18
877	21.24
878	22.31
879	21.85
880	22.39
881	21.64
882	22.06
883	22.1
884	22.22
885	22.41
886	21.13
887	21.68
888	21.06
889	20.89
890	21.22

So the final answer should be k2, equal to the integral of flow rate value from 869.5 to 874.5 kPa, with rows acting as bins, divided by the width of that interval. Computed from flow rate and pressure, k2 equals 14.1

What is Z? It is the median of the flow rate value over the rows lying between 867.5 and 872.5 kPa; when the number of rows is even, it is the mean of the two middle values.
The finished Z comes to 9.8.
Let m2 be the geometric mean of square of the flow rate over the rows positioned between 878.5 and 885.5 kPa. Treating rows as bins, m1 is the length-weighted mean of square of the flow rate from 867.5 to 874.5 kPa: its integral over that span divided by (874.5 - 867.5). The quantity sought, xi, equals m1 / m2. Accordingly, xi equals 0.4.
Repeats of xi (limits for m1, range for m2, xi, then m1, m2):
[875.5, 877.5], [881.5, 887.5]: 0.9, 450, 481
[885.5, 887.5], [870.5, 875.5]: 1.8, 458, 254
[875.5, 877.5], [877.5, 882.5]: 0.9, 450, 486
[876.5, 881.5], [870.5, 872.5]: 2.9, 479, 164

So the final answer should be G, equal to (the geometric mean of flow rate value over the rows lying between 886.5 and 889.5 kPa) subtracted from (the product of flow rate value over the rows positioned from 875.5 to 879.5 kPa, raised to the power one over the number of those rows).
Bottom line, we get 0.4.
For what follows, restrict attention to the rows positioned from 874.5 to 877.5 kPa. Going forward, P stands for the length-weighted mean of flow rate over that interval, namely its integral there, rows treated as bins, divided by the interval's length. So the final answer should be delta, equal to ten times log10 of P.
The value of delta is 13.2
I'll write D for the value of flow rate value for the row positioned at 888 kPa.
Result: 21.06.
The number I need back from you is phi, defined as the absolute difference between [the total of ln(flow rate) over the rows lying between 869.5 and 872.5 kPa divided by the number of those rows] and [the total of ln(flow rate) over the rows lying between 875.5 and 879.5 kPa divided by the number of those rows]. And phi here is 0.61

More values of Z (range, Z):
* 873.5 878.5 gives 21.2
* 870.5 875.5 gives 16.4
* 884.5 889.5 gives 21.1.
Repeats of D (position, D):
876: 21.18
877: 21.24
